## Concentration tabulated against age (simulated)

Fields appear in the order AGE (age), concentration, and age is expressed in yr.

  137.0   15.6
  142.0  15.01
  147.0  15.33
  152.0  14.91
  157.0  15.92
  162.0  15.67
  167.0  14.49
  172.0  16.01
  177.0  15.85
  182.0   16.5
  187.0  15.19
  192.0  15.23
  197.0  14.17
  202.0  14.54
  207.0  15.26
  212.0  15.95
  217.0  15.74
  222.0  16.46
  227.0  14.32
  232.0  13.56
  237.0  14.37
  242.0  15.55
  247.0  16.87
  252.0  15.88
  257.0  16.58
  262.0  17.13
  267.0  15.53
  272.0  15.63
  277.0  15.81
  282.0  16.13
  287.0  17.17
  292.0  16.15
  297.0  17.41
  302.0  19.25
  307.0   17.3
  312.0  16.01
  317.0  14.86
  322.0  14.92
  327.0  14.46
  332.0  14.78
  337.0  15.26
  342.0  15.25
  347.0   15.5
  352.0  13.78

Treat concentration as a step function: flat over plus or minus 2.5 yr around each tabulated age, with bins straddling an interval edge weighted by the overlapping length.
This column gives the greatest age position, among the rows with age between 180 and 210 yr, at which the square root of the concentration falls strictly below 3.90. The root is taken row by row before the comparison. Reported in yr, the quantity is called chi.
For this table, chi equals 202.0 yr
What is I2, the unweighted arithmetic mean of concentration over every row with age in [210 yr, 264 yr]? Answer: 15.7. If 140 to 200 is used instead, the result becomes 15.4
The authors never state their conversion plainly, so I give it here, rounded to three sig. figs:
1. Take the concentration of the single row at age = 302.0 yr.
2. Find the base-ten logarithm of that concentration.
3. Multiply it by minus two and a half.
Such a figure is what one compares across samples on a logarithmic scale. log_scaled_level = -3.21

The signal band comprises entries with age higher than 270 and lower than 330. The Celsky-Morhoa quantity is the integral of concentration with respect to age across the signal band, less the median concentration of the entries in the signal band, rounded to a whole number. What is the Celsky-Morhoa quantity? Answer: 959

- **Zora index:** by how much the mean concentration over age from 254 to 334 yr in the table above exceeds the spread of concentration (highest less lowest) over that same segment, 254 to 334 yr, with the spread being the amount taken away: 11.4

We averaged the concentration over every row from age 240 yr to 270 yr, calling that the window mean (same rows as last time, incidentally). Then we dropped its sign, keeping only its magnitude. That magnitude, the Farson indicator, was 16.26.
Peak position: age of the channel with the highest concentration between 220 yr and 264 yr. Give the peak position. 262.0 yr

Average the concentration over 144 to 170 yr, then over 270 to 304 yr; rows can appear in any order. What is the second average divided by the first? 1.10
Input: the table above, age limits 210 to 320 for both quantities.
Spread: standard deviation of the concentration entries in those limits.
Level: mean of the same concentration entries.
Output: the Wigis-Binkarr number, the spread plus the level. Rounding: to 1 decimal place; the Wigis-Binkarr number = 17.3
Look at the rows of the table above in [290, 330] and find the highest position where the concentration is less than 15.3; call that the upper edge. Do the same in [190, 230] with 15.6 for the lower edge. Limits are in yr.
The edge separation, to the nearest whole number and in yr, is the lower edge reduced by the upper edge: -100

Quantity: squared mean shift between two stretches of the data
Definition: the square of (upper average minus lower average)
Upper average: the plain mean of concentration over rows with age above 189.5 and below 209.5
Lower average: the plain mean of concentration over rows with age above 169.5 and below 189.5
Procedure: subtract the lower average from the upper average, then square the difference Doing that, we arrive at 1.2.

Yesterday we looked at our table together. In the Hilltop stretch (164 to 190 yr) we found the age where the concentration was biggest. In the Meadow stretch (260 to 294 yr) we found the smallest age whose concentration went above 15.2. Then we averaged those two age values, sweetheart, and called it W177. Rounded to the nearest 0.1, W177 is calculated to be 222.0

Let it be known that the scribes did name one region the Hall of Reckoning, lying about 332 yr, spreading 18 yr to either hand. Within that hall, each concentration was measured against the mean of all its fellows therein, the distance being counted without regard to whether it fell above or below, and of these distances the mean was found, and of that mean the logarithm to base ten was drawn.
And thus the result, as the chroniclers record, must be -0.55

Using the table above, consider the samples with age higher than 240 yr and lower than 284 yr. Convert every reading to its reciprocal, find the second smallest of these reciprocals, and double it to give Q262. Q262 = 0.119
